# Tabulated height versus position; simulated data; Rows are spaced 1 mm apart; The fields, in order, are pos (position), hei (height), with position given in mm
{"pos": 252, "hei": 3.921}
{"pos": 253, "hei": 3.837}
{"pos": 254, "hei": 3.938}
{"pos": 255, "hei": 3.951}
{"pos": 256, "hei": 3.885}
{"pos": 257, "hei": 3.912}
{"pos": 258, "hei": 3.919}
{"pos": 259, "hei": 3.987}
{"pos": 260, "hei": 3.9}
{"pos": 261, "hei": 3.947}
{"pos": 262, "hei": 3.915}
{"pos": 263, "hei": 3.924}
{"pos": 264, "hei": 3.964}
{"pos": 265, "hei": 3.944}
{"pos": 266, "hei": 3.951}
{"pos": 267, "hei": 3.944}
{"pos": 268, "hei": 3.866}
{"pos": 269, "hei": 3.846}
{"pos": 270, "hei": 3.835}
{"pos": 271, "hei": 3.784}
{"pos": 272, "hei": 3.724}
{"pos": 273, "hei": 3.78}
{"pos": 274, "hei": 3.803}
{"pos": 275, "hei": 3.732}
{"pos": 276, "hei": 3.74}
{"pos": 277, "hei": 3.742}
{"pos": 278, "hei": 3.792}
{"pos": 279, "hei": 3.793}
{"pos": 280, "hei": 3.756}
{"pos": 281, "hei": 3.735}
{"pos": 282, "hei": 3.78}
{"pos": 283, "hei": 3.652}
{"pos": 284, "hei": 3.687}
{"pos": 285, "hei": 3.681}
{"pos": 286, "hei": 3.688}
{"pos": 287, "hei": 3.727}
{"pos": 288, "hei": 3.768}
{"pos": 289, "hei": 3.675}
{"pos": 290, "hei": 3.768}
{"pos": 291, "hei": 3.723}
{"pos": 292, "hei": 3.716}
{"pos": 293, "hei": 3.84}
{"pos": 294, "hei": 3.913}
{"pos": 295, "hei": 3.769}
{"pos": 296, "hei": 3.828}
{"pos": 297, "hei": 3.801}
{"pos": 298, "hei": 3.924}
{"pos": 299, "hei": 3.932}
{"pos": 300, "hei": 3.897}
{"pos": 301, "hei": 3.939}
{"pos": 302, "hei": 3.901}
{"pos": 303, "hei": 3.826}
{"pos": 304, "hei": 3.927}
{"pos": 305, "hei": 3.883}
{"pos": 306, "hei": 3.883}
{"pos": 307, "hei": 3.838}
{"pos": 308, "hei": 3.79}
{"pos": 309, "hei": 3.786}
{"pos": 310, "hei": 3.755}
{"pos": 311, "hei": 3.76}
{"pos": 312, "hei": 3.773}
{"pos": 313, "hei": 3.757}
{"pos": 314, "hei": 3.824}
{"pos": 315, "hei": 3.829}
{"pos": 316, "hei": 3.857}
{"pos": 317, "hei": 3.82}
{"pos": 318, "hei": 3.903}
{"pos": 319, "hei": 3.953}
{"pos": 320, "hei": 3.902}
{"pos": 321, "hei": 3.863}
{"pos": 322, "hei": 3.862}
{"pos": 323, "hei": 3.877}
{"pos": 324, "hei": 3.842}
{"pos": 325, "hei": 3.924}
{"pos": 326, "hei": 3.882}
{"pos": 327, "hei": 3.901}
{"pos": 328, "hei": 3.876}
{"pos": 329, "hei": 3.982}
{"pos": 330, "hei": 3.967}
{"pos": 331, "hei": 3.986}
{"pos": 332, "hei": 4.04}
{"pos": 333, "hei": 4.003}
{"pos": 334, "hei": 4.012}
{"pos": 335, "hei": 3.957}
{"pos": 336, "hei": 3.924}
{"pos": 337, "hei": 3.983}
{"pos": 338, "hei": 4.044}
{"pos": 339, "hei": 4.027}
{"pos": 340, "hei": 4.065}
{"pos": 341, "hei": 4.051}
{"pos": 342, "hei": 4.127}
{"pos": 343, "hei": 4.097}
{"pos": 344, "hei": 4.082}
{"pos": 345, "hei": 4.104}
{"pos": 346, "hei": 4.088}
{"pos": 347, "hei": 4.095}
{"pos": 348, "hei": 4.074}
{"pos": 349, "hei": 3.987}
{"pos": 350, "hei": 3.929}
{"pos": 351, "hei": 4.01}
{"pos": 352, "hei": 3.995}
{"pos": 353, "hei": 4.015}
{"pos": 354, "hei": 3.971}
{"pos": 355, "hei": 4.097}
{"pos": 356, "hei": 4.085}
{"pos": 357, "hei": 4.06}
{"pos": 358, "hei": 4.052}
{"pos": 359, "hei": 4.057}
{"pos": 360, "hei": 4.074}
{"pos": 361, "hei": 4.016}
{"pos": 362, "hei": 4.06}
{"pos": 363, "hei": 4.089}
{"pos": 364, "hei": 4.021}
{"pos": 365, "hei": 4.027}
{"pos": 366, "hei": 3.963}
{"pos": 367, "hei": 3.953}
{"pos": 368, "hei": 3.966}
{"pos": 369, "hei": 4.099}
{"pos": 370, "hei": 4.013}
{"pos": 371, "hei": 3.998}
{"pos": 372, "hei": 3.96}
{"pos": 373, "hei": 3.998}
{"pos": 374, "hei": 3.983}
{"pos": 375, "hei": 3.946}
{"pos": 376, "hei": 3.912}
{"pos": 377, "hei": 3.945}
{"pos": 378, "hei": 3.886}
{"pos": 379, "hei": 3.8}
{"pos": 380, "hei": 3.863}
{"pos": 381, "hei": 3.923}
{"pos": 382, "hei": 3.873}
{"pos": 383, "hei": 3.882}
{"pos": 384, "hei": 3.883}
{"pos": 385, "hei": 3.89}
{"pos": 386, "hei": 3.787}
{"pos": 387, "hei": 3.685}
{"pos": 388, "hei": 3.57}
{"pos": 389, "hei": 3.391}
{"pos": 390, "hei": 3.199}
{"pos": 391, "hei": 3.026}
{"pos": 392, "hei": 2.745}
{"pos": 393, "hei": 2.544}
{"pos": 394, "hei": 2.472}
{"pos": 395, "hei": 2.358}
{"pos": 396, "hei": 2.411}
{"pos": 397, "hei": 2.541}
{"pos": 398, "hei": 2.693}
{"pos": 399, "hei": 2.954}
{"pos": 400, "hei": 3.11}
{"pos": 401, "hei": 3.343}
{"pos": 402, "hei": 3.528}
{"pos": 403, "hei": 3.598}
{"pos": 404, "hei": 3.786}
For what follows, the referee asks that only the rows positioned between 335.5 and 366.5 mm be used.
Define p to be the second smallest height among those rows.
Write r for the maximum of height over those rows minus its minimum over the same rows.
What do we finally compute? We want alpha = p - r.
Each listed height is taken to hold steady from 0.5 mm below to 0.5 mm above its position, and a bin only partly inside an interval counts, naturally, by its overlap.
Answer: 3.73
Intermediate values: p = 3.929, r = 0.20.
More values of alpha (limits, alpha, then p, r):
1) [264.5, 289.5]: 3.38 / 3.675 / 0.30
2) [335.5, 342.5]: 3.78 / 3.983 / 0.20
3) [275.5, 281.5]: 3.68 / 3.74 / 0.06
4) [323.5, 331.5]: 3.73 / 3.876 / 0.14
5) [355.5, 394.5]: 0.92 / 2.544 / 1.63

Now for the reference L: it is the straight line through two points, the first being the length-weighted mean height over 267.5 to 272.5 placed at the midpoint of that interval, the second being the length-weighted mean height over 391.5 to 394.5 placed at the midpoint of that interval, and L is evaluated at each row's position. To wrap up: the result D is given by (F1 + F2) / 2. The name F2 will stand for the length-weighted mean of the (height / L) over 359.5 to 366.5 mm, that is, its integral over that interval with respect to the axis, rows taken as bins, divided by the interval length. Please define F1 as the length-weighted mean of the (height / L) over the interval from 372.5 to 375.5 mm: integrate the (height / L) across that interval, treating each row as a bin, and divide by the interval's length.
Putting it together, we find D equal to 1.42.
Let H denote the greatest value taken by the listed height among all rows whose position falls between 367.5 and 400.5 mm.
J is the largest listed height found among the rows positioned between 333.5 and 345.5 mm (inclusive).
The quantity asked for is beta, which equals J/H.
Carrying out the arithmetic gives 1.01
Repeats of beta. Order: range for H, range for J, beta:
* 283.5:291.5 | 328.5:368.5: 1.10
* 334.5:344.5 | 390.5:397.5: 0.73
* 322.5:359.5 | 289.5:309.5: 0.95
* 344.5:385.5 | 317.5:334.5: 0.98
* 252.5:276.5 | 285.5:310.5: 0.99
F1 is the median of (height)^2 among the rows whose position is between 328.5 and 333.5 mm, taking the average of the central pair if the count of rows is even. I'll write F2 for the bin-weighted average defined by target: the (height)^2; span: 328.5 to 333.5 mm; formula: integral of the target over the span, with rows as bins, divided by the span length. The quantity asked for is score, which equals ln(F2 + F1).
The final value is 3.46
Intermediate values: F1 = 15.9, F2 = 16.0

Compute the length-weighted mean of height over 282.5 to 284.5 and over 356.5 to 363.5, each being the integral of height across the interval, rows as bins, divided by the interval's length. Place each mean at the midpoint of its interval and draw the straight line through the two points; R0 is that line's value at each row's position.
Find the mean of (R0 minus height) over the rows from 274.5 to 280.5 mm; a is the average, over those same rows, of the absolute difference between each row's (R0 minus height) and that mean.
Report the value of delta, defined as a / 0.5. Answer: 0.038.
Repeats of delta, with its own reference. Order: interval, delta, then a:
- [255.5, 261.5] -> 0.046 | 0.02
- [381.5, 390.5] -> 0.419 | 0.21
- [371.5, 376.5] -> 0.061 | 0.03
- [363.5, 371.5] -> 0.077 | 0.04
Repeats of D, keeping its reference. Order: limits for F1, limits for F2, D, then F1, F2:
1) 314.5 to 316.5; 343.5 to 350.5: 1.24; 1.1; 1.33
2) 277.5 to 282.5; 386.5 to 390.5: 1.17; 1.0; 1.31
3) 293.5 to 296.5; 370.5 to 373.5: 1.25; 1.1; 1.43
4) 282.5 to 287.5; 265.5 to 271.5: 1.01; 1.0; 1.01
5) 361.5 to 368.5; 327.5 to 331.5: 1.31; 1.4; 1.23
